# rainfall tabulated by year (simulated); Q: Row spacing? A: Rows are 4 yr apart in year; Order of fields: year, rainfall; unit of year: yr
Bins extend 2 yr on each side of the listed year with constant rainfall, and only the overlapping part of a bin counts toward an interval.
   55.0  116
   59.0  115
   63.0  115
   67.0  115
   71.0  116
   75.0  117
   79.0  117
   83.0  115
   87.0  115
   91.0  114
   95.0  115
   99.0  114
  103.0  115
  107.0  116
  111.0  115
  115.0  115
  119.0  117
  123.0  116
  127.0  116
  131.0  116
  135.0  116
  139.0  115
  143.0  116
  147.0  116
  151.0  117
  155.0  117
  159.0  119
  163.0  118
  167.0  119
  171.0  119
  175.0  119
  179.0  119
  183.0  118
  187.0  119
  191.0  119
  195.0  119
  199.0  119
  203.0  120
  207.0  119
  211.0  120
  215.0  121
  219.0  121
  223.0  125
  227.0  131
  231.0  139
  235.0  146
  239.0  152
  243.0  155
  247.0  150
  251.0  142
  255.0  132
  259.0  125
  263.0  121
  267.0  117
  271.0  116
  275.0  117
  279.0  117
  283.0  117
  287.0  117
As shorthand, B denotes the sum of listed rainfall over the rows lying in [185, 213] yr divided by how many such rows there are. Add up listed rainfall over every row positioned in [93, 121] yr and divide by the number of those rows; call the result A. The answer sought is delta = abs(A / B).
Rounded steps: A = 115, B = 119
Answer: 0.97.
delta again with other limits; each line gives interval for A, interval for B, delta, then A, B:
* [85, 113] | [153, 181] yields 0.97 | 115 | 119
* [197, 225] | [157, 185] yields 1.02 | 121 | 119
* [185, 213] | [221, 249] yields 0.84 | 119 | 143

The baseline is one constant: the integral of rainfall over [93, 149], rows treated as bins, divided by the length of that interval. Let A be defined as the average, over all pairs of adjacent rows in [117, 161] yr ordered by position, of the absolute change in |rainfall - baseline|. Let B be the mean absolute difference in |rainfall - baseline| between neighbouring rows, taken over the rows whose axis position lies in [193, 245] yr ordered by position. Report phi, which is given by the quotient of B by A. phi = 7.4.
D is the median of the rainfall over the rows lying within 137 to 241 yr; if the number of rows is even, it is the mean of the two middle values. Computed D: 119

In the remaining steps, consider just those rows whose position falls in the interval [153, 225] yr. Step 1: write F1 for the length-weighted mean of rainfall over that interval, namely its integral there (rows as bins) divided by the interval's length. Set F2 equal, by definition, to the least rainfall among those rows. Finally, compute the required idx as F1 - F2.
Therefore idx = 2.4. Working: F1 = 119.4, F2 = 117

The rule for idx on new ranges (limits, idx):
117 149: 1.0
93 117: 1.0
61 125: 1.4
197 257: 13.8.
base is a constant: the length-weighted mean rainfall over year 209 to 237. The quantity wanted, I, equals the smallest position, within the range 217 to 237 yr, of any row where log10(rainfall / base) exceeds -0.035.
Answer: 219.0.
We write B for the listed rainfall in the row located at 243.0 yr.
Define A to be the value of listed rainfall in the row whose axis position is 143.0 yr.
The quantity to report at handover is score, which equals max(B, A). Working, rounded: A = 116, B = 155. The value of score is 155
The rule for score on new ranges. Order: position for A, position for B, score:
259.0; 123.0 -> 125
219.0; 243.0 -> 155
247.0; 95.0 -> 150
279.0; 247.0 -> 150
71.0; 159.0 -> 119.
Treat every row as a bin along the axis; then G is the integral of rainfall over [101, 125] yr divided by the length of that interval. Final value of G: 116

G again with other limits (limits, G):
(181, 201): 119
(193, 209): 119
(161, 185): 119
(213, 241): 134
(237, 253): 150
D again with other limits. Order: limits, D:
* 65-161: 116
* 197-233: 121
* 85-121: 115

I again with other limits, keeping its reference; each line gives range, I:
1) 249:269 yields 251.0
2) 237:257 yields 239.0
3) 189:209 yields 203.0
